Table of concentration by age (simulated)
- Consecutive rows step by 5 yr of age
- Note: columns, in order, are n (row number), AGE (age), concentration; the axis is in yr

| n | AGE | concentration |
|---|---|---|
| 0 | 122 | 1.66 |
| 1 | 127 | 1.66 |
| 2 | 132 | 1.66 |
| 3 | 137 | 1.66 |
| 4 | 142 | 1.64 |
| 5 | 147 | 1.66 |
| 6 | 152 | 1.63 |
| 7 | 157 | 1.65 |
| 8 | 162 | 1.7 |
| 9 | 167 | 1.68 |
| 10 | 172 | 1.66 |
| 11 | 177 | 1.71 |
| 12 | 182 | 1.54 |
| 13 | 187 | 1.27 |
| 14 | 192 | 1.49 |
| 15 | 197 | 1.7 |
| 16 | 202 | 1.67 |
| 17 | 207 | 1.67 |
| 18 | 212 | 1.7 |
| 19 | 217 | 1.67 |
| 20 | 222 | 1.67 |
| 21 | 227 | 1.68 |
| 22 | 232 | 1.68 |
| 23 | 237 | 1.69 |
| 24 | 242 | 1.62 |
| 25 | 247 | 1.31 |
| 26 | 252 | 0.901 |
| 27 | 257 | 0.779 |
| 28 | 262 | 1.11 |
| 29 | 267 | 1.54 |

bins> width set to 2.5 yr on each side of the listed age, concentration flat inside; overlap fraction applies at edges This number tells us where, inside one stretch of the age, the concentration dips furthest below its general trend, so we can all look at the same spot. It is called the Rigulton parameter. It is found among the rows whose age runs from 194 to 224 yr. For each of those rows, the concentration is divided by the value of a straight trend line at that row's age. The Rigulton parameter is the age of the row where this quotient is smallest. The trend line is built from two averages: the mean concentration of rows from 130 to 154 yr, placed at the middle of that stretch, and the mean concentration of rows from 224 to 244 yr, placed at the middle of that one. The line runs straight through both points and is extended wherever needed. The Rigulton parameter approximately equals 222 yr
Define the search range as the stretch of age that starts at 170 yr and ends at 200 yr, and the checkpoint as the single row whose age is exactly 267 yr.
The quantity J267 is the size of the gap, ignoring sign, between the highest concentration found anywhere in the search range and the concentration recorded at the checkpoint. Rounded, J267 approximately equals 0.17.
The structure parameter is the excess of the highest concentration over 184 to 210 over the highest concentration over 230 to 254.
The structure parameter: 0.01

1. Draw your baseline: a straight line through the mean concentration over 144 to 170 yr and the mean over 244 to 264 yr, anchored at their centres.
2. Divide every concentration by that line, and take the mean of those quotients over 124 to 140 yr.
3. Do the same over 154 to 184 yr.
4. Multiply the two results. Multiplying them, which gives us 0.95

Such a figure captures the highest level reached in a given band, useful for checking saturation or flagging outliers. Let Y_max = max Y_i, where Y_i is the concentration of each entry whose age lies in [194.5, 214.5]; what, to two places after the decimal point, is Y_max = 1.70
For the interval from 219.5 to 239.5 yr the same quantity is 1.69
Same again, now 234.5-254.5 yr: 1.69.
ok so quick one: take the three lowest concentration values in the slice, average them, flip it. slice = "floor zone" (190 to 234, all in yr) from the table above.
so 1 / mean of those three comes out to 0.62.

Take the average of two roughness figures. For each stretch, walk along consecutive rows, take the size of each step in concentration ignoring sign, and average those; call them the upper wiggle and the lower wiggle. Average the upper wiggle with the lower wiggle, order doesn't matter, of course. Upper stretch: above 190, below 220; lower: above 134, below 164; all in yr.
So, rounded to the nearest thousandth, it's 0.044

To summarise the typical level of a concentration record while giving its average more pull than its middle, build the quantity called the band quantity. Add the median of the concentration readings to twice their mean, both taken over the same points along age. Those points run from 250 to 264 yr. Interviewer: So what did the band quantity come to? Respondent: 2.8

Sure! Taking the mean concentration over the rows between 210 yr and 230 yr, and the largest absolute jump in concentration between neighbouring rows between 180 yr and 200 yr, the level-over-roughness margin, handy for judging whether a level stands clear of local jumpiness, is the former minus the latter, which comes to 1.41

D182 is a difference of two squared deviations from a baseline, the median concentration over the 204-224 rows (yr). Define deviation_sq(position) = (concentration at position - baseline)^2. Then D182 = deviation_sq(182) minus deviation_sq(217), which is 0.017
